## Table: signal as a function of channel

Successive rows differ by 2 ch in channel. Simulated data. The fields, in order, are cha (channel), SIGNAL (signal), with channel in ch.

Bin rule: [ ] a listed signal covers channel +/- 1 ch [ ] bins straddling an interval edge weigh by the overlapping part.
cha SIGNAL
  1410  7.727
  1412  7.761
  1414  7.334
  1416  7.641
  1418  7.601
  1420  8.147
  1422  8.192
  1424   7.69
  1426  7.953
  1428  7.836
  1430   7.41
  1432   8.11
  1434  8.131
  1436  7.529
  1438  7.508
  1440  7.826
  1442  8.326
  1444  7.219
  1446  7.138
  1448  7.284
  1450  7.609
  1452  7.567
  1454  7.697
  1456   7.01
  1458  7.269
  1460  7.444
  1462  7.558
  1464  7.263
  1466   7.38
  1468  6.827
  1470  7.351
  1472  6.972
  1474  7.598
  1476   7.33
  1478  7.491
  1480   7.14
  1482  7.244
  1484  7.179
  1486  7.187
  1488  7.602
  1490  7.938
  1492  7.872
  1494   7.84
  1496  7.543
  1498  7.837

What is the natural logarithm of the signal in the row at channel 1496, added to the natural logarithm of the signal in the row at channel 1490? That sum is 4.09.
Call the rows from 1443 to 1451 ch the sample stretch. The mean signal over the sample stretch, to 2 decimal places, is 7.31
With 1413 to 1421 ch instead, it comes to 7.68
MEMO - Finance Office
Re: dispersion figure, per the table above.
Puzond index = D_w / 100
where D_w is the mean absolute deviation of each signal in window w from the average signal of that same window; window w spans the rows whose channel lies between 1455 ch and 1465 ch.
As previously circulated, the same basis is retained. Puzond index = 0.0015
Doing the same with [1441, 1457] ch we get 0.0032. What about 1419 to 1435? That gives 0.0022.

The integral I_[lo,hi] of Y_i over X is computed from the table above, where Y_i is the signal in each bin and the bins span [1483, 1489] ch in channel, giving 44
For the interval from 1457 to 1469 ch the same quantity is 87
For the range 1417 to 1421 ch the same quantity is 31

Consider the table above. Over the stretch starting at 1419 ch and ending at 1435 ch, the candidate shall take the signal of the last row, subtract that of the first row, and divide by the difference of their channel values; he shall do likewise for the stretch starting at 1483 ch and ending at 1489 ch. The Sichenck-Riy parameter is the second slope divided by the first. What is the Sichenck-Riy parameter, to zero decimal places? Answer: -93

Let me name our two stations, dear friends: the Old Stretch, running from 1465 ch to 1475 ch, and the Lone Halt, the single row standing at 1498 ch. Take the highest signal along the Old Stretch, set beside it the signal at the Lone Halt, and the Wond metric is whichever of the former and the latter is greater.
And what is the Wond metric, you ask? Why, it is 7.84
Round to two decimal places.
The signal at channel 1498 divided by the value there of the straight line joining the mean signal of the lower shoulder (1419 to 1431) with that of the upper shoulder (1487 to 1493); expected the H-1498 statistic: 1.01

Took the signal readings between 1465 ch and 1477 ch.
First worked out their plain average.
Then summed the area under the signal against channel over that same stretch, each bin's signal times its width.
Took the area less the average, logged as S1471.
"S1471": 80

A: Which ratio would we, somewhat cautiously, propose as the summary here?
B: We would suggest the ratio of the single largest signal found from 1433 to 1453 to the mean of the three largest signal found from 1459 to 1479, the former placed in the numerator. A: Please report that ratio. 1.10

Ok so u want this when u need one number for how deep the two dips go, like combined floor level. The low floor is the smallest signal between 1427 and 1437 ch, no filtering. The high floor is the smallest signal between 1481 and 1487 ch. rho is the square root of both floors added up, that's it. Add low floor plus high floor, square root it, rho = 3.82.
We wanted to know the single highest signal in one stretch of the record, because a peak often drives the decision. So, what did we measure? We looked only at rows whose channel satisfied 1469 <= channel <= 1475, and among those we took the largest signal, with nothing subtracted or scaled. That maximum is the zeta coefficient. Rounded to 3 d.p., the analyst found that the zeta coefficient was 7.598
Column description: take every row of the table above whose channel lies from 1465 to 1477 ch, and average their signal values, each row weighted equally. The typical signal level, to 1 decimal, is 7.2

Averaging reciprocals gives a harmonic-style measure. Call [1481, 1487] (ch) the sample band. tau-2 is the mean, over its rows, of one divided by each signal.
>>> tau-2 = 0.139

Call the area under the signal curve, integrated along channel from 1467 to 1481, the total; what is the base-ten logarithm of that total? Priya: 2.01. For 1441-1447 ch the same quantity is 1.66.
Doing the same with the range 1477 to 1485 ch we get 1.76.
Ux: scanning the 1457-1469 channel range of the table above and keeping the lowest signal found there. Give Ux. 6.827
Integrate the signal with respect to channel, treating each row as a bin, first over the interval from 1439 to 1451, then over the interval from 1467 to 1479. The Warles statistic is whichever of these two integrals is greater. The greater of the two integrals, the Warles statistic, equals 90.8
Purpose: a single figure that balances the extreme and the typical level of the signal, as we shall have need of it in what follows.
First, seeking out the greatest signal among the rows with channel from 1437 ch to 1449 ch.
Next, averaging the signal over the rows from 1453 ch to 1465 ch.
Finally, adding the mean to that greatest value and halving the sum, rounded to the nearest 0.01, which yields 7.85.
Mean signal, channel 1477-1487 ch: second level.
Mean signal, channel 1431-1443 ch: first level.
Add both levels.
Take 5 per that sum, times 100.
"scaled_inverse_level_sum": 33.0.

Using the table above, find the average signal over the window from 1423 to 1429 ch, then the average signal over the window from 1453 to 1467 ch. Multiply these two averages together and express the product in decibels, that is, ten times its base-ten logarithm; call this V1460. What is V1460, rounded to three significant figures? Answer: 17.6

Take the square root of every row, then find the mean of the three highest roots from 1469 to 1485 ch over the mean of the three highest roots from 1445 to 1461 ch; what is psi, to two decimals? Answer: 0.99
